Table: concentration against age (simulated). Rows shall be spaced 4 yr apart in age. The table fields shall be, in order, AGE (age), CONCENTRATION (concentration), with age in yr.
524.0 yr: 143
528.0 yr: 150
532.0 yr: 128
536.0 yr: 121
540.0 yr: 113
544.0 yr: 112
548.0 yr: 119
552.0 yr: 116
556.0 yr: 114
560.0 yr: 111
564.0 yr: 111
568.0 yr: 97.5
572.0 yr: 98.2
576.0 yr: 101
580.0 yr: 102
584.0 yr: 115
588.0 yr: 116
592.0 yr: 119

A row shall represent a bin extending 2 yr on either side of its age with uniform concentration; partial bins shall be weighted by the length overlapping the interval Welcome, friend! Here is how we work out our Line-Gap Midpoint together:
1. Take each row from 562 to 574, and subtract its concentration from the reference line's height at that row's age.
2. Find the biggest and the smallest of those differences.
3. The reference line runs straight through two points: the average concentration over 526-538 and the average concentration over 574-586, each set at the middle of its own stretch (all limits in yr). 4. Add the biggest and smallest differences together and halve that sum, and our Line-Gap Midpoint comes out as 9.6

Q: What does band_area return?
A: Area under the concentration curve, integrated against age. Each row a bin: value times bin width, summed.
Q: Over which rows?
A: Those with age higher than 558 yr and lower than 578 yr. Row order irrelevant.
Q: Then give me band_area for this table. 2075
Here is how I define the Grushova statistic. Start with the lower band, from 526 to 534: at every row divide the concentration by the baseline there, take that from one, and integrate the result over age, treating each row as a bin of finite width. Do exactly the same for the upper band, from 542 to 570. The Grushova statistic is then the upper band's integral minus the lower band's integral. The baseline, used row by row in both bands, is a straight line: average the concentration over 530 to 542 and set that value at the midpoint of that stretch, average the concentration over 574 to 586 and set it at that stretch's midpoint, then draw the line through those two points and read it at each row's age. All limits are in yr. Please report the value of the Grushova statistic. 1.7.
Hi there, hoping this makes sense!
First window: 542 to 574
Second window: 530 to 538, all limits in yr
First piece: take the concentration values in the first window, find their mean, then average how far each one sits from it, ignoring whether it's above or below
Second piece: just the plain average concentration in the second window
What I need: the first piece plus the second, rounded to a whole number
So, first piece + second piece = 130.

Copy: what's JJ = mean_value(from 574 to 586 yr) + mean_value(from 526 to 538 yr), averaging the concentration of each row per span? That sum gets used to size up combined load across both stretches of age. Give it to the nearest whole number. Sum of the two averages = 239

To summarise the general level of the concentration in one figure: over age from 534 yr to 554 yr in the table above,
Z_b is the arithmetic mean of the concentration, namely 116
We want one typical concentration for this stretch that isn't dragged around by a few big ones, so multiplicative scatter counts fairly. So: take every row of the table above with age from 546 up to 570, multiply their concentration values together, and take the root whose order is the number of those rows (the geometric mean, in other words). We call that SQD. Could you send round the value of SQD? 111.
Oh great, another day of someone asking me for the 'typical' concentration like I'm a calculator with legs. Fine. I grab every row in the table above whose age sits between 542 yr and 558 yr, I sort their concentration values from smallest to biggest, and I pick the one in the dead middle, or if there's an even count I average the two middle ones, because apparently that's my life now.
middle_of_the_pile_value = 115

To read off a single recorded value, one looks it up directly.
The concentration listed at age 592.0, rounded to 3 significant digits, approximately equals 119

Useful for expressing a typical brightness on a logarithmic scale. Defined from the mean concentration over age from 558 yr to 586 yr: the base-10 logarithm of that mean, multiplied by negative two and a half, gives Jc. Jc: -5.05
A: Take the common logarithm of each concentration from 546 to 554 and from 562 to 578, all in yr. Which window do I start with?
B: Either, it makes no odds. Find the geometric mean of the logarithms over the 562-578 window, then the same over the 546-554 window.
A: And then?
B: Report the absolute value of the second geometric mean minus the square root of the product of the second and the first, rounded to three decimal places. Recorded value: 0.031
